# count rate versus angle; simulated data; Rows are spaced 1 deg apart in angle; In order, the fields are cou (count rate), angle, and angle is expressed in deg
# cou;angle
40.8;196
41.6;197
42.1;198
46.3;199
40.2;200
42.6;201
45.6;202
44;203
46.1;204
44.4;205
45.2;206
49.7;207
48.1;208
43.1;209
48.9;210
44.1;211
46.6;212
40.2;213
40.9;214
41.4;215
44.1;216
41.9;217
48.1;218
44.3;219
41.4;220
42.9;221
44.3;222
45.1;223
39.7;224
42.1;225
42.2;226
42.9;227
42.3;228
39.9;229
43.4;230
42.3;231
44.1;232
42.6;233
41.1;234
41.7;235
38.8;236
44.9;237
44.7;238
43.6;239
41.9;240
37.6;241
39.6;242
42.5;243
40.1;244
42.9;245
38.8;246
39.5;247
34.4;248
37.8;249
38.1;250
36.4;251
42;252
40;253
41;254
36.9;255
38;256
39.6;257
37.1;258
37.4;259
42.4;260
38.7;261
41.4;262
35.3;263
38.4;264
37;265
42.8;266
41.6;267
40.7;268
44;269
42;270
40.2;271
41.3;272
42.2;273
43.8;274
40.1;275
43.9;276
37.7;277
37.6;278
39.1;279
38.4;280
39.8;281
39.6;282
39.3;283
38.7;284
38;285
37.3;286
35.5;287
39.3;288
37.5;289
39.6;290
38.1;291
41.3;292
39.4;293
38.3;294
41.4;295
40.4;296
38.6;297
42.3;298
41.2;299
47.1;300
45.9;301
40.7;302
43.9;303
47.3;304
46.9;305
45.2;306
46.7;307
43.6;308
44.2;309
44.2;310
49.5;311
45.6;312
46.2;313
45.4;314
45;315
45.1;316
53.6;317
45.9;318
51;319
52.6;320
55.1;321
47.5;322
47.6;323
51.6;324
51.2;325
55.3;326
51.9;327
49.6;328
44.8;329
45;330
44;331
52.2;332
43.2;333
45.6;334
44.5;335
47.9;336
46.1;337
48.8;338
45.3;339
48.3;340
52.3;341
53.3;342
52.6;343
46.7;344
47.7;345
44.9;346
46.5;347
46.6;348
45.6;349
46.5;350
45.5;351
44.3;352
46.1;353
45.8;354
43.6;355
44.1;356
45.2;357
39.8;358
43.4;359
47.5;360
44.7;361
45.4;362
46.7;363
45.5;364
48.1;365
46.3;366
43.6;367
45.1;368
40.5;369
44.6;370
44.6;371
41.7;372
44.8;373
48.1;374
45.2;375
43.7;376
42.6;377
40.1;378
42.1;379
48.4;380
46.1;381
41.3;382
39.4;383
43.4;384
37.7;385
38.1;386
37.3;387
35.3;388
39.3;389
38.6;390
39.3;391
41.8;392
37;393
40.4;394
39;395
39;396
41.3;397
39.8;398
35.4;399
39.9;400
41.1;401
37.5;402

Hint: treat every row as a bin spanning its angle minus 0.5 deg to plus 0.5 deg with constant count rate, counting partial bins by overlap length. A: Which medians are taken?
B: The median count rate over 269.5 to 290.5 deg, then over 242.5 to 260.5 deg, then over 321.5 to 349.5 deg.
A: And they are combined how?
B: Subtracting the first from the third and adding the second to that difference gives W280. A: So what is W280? 47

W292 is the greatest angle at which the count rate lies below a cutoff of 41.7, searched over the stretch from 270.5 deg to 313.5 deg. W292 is 302 deg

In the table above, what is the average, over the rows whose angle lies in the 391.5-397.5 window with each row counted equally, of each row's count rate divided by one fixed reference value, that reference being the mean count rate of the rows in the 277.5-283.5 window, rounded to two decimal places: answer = 1.02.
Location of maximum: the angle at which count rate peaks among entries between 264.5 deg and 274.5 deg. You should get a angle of 269 deg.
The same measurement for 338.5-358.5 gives 342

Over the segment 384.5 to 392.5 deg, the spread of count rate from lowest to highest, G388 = 6.5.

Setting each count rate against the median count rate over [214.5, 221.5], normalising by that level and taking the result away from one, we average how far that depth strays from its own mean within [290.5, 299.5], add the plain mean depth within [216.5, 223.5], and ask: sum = 0.01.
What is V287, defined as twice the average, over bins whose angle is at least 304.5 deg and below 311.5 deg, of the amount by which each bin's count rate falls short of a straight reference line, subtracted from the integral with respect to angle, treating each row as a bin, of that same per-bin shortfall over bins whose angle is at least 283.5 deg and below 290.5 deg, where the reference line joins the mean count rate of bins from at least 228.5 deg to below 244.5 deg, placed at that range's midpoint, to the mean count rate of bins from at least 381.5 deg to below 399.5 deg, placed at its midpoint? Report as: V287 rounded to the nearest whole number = 31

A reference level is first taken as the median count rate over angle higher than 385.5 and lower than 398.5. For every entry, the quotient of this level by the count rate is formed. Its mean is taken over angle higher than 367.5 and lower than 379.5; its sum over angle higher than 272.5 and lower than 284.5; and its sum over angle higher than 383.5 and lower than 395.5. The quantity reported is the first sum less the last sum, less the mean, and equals -1.23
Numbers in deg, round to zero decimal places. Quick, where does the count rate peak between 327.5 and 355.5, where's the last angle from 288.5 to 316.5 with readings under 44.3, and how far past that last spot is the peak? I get 32 deg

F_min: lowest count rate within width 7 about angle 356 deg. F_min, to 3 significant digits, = 39.8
